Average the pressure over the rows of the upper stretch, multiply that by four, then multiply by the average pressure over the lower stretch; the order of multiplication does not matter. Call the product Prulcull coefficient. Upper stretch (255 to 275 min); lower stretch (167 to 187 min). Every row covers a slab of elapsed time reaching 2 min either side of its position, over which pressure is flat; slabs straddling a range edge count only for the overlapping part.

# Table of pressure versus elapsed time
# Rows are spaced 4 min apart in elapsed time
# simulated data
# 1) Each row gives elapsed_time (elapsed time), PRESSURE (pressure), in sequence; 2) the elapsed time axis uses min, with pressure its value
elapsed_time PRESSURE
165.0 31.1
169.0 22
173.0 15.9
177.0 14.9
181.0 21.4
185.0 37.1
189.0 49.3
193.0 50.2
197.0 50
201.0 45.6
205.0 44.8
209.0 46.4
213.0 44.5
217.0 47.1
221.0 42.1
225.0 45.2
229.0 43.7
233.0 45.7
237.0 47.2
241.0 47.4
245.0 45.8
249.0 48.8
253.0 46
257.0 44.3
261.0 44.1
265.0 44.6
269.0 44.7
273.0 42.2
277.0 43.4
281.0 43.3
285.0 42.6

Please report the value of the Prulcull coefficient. 3916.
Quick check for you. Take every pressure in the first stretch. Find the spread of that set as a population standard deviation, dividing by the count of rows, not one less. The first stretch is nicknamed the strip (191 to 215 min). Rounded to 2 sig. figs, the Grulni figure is 2.3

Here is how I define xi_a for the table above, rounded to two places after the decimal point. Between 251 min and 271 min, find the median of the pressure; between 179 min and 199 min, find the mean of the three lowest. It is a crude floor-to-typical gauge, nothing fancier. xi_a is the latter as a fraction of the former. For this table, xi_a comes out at 0.81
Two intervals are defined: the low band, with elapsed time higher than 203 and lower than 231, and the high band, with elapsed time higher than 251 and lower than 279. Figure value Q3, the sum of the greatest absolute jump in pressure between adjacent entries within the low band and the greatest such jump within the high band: 7.5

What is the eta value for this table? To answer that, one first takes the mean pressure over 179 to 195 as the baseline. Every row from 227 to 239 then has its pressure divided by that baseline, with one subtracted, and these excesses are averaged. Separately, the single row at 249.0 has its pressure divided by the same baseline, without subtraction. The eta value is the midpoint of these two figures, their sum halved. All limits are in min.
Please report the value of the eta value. 0.69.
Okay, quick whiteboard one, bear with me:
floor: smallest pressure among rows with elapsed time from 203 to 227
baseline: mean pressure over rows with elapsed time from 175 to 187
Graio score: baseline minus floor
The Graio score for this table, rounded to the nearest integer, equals -18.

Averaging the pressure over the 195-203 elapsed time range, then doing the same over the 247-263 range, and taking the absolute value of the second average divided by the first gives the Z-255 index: 0.96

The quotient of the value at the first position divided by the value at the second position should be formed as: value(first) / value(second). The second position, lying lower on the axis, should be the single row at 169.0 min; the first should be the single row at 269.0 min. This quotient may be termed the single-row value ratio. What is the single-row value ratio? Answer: 2.03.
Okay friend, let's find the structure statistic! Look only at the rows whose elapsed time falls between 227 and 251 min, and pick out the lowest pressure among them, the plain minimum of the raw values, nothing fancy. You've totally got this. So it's 43.7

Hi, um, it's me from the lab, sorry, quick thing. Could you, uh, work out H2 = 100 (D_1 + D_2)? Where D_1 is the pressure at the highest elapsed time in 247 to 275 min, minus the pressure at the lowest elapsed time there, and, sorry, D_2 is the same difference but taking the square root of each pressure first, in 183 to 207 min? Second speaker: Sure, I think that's -600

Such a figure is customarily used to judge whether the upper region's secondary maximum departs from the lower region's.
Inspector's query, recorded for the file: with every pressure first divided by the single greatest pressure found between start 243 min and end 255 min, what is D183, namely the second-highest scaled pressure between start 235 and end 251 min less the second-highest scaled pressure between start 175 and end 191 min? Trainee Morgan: 0.211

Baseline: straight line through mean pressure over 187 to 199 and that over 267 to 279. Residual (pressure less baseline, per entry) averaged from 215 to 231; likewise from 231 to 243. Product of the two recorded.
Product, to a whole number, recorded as -1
